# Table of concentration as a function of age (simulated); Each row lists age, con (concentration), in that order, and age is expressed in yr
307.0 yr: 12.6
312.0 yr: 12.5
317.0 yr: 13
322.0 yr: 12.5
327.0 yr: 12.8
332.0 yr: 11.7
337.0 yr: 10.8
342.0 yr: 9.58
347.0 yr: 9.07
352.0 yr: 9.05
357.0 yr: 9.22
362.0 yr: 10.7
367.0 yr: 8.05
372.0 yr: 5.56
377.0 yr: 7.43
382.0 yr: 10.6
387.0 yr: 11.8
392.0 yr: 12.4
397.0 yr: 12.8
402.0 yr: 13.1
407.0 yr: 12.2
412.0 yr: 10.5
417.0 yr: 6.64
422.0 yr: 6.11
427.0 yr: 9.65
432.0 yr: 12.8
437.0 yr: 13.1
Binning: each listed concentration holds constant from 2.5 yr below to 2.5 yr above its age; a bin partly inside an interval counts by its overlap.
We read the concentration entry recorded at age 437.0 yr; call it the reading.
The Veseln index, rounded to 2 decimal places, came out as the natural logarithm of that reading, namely 2.57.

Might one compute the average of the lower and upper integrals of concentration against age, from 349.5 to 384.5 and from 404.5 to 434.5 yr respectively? 296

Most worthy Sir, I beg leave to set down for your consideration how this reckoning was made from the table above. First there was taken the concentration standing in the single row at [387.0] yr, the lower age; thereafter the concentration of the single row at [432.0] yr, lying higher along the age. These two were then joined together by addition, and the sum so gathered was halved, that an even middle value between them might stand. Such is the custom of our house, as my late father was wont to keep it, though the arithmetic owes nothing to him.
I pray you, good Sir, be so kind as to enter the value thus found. 12.3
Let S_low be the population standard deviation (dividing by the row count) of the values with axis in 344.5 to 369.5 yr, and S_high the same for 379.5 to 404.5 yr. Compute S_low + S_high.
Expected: 1.7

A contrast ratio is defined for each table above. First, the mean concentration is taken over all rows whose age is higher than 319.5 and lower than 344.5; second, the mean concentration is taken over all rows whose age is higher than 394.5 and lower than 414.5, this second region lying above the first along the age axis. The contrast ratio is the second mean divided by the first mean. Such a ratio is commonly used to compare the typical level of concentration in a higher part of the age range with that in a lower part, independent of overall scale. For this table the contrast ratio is 1.1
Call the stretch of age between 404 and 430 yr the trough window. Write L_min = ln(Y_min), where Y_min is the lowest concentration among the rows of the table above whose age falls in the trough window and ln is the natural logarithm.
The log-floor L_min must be 1.81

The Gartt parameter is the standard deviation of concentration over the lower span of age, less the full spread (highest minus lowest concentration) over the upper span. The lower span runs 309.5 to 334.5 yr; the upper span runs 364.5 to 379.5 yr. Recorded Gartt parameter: -2.0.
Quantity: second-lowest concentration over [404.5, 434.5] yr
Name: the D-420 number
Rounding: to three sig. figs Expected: 6.64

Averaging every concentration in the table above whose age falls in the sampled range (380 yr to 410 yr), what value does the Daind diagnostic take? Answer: 12.1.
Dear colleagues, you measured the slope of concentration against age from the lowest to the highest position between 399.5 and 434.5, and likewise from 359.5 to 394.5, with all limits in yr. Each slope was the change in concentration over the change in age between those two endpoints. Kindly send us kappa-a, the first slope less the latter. -0.067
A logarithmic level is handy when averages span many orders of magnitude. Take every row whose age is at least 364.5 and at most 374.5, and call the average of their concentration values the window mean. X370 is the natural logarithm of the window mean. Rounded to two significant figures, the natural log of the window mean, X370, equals 1.9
